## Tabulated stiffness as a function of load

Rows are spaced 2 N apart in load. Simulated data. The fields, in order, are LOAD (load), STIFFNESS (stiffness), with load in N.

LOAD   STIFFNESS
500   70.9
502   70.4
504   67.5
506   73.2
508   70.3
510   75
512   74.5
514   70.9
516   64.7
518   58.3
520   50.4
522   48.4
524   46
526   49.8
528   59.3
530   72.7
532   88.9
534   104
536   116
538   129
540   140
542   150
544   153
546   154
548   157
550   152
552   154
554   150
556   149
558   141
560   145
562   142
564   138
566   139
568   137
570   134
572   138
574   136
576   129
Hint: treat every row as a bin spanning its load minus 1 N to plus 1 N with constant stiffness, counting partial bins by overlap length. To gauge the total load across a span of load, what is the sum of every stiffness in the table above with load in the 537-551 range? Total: 1035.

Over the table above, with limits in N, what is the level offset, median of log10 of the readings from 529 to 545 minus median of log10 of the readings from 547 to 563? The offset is -0.1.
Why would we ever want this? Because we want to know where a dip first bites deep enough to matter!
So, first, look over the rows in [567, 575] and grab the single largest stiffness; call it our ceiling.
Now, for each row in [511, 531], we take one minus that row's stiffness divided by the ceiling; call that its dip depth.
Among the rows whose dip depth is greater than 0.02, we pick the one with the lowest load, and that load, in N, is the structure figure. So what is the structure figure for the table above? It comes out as 512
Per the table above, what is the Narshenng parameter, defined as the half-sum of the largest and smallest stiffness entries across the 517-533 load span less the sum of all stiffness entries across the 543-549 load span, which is -397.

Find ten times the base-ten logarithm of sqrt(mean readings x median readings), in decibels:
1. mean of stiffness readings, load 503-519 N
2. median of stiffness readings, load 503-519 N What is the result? 18.4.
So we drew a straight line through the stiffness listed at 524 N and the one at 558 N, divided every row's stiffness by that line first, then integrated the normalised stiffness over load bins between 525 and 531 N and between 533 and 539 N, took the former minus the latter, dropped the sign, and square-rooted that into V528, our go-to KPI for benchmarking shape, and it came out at 1.6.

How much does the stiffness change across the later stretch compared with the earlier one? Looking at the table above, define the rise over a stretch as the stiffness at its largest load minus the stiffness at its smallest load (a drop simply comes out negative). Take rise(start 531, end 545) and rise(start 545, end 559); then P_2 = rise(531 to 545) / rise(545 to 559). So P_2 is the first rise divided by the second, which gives -4.9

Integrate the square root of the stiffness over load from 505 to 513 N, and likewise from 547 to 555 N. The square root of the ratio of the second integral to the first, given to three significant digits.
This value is 1.20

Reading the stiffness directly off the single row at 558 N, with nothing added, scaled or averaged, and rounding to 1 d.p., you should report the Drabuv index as 141.0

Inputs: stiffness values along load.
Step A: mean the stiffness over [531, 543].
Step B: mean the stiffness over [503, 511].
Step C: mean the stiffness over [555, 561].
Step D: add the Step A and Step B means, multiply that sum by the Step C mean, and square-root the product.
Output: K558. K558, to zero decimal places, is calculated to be 167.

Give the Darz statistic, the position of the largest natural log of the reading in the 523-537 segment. 536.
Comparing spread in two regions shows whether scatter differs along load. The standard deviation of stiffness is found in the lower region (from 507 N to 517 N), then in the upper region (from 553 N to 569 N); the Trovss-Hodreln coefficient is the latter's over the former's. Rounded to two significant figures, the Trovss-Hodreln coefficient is 1.2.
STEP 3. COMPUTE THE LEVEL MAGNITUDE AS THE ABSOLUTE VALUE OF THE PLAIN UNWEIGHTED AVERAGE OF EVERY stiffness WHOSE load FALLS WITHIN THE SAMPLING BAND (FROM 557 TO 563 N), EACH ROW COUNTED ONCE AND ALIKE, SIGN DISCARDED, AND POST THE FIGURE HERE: 143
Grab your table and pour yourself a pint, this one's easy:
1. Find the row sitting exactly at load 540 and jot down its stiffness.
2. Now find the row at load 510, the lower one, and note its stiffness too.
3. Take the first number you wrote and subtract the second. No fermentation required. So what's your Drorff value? 65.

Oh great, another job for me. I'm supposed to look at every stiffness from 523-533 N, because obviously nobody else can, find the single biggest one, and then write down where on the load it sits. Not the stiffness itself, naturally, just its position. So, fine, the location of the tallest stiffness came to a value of 532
